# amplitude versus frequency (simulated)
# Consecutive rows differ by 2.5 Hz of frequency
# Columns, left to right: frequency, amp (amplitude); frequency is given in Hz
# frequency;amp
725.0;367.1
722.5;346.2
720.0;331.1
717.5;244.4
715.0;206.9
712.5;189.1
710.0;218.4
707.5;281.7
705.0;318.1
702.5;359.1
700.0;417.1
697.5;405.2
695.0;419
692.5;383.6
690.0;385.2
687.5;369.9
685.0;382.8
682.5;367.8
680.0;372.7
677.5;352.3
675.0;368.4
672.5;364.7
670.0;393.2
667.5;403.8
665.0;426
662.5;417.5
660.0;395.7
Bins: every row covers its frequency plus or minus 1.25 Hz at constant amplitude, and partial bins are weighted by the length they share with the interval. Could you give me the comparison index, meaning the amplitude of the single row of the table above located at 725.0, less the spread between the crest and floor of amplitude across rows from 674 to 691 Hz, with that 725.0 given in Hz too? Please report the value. 334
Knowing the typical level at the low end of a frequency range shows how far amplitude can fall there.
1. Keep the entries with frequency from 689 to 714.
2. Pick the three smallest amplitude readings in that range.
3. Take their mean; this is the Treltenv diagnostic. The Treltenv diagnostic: 230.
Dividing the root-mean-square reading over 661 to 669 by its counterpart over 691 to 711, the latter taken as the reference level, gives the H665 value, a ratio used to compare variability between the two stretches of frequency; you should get 1.2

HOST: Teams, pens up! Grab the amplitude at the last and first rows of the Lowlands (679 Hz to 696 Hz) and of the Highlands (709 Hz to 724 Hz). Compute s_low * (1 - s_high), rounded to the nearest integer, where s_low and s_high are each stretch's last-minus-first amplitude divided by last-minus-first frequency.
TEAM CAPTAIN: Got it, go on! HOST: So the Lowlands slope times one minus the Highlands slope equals -28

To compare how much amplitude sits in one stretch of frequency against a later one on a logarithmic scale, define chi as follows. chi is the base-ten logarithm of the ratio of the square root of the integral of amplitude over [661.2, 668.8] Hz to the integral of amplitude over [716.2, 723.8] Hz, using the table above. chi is -1.62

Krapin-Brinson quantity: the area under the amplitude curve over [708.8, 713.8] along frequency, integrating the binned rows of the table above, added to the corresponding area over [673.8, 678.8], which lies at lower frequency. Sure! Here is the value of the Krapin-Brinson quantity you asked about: 2820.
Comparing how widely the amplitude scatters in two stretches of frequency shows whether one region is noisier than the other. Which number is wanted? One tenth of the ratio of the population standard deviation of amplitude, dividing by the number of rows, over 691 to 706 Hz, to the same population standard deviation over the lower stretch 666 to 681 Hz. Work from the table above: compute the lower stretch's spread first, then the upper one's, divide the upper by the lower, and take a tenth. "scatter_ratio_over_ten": 0.21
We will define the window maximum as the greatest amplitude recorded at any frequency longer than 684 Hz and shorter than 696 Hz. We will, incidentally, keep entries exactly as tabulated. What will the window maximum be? 419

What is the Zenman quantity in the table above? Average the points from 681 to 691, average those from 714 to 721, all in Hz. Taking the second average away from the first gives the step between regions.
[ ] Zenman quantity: 116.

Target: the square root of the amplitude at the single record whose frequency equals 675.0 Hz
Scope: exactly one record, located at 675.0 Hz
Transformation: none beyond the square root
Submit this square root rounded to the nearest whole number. 19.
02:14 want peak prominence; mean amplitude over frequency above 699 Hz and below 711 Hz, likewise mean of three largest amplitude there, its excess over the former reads 46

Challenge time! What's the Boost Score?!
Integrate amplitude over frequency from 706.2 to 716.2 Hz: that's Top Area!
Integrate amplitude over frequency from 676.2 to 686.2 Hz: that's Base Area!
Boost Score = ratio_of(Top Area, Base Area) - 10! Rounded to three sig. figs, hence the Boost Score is -9.39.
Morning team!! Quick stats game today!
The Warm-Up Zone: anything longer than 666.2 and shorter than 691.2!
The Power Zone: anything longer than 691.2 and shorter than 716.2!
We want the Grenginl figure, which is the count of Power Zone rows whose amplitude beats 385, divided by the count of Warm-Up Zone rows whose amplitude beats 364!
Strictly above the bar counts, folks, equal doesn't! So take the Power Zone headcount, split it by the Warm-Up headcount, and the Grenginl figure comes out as 0.33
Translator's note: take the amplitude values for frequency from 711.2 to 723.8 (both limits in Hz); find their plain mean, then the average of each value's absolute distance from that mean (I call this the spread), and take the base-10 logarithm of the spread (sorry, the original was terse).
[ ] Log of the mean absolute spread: 1.8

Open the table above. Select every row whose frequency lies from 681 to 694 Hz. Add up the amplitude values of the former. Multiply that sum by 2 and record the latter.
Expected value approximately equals 3779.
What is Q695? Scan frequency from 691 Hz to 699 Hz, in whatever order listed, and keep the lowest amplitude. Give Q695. 383.6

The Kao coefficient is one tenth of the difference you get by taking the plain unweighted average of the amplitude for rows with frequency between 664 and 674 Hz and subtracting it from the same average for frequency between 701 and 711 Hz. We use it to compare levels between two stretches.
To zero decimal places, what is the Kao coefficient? -10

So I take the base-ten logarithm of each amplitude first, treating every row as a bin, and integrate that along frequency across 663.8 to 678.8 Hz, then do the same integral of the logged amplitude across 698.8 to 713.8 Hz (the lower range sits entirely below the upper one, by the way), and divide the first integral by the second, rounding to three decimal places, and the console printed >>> 1.052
